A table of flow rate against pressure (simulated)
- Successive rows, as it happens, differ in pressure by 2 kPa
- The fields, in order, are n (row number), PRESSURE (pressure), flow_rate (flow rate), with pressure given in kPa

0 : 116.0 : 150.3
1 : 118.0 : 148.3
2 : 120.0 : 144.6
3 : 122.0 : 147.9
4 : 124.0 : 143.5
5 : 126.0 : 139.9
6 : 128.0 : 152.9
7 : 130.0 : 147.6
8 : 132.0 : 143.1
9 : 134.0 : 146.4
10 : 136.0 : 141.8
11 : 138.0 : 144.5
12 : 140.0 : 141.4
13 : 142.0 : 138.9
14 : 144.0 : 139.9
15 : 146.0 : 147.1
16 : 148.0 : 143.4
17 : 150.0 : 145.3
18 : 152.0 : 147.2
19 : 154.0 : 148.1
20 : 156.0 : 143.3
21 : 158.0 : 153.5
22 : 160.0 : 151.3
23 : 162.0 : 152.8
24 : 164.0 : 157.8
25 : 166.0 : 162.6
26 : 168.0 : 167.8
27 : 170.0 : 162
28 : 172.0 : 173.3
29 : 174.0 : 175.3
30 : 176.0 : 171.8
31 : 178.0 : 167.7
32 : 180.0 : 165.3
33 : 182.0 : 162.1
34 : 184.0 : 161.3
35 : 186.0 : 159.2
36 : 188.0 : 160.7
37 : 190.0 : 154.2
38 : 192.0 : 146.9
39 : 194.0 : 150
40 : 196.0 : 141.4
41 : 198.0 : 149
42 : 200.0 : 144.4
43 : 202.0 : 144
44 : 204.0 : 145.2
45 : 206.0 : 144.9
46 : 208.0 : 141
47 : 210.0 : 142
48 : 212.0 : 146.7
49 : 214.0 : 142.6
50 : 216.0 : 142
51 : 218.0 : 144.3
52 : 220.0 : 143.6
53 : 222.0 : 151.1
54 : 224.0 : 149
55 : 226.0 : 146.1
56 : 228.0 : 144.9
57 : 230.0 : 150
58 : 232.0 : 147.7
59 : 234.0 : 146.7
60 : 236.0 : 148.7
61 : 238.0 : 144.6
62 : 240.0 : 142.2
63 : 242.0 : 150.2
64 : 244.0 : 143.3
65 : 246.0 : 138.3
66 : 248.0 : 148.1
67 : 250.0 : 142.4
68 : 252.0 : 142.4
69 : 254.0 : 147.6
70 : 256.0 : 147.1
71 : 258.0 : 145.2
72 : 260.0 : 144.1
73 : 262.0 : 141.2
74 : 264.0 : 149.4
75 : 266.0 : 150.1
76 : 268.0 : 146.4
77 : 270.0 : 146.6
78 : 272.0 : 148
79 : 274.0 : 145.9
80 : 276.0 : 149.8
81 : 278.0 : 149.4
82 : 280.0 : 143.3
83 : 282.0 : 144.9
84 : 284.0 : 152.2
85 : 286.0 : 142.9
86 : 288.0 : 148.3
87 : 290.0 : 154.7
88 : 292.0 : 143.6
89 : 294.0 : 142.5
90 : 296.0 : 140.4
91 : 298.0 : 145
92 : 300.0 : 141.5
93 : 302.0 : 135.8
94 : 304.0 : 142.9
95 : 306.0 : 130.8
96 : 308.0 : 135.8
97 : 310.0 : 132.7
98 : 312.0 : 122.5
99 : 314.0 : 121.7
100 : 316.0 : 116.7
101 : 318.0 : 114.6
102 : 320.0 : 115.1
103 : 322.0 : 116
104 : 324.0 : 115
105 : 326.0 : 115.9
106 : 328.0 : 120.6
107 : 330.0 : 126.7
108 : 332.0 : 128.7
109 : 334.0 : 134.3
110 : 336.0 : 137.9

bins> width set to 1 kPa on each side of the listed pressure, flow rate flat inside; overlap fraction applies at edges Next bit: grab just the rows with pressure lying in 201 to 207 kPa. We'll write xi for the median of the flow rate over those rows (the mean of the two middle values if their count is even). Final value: 145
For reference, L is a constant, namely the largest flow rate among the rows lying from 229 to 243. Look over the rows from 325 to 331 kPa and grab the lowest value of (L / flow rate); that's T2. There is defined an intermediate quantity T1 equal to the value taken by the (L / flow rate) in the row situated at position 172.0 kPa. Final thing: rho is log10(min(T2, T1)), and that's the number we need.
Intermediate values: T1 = 0.87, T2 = 1.185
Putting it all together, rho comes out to -0.062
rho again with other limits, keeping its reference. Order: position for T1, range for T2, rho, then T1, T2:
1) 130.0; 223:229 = 0.003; 1.02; 1.008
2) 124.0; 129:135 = 0.008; 1.05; 1.018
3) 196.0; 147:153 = 0.009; 1.06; 1.020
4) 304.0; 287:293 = -0.013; 1.05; 0.971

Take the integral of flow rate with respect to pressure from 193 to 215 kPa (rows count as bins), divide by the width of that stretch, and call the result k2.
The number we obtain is 145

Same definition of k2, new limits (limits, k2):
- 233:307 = 145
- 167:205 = 158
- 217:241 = 147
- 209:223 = 145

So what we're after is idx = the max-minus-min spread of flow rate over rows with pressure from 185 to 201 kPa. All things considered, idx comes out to 19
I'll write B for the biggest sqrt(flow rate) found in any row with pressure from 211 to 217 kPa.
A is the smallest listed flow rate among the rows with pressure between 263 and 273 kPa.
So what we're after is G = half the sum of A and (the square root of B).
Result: 74.9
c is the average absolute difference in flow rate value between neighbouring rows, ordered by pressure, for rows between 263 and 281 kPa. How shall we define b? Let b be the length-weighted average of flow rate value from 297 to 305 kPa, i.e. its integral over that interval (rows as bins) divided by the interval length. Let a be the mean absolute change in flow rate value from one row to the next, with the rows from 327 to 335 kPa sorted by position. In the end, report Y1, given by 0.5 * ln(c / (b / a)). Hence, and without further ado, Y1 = -1.30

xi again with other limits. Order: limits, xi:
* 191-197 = 147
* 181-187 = 161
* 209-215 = 143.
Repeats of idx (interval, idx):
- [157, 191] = 24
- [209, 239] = 9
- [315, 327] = 2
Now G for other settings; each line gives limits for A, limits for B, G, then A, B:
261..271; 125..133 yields 72.4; 141.2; 12.4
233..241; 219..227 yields 72.9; 142.2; 12.3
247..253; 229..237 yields 72.9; 142.4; 12.2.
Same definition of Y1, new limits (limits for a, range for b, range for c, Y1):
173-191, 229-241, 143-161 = -1.24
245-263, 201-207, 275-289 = -1.07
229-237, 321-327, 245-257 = -1.37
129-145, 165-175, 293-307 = -1.11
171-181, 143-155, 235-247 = -1.11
